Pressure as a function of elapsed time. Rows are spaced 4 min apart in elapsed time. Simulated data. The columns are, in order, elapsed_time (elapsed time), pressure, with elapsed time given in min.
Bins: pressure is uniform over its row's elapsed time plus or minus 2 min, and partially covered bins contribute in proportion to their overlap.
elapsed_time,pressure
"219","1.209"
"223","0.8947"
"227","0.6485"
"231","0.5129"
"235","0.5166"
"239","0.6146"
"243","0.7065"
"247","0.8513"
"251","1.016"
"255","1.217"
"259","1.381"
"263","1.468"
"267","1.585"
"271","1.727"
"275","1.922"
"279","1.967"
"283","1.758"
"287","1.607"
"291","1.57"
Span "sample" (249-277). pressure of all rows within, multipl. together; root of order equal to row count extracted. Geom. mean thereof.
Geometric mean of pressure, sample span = 1.4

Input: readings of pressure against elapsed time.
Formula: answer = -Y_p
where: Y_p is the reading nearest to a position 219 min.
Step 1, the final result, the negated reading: -1.2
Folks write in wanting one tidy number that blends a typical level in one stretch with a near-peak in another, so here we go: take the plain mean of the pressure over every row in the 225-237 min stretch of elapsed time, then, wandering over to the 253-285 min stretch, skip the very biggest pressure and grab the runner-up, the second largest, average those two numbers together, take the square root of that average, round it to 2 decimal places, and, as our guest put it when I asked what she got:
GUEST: 1.11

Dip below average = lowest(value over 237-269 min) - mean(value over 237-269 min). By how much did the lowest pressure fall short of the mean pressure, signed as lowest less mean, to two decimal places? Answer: -0.49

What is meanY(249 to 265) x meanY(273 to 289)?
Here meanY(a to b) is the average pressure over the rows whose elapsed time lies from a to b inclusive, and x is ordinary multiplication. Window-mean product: 2.3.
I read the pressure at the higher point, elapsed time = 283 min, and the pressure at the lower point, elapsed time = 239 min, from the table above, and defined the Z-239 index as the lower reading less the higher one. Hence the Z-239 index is -1.1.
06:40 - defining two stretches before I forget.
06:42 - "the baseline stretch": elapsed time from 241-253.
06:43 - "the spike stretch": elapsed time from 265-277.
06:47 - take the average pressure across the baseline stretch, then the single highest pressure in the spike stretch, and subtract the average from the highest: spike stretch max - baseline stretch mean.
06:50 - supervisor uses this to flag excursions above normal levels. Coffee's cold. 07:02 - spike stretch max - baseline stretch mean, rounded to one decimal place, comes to 1.1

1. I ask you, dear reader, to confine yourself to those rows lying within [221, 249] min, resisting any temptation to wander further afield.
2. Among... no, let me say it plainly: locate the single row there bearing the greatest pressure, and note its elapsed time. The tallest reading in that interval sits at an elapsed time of 223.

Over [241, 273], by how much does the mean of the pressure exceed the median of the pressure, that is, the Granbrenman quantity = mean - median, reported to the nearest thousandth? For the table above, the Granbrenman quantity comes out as -0.055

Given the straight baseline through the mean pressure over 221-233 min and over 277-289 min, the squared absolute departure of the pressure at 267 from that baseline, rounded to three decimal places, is 0.014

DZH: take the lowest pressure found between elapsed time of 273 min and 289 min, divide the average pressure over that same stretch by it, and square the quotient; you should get 1.27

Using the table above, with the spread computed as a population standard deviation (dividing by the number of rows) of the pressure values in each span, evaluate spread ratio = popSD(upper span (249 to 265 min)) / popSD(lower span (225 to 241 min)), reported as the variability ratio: 2.9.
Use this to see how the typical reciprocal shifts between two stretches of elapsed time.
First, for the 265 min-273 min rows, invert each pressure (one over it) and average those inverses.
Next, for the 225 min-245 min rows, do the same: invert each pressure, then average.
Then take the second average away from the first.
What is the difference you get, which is -1.09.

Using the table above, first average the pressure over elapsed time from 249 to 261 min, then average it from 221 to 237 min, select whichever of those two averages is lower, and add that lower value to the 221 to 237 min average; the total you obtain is 1.29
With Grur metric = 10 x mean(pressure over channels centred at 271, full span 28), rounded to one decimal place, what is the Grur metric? 16.9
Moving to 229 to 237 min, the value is 5.1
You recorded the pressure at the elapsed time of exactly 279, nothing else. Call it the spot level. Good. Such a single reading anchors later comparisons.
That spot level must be 1.967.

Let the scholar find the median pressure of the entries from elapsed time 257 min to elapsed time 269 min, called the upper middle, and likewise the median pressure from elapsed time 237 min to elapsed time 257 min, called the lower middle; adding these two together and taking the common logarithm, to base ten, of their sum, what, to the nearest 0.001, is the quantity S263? 0.365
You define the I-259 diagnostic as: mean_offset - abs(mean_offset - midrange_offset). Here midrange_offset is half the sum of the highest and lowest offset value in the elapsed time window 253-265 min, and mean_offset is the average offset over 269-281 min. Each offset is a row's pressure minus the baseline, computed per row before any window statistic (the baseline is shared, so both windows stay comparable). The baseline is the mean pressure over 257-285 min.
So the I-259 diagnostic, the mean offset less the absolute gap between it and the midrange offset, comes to -0.3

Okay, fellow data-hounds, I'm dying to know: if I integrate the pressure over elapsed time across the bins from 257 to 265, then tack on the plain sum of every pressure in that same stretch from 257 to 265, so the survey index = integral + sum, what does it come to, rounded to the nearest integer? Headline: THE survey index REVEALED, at 14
